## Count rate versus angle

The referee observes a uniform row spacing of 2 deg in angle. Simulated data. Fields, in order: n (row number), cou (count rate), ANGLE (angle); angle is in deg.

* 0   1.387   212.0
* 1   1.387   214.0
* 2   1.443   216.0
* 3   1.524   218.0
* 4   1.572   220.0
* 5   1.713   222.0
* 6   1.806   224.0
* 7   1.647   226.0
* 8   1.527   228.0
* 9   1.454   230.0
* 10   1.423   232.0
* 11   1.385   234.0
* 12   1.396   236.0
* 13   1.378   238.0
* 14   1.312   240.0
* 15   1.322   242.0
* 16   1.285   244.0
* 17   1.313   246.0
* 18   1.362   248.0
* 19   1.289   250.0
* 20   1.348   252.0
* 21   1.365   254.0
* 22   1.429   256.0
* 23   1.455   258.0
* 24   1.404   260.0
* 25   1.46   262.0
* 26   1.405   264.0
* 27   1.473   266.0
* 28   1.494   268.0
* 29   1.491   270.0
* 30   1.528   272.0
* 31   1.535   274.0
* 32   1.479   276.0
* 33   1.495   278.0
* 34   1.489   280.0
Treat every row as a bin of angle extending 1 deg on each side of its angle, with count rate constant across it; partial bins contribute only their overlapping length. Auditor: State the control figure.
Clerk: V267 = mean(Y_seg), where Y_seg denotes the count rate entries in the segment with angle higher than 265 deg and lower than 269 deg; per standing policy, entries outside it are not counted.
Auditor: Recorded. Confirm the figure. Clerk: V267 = 1.48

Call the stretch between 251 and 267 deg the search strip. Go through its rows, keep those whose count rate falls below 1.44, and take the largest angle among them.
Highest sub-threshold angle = 264.0 deg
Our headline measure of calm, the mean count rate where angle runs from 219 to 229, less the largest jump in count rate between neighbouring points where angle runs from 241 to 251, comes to 1.58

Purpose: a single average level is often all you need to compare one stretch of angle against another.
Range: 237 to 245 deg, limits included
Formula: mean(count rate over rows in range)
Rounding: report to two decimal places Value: 1.32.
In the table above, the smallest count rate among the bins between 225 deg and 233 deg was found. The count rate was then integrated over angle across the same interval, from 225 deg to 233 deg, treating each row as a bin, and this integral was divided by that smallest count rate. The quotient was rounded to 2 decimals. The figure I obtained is 8.50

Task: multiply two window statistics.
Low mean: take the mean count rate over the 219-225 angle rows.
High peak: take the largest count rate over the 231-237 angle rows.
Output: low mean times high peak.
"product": 2.4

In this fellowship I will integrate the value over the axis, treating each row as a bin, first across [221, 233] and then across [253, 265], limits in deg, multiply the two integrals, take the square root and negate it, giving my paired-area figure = -18.1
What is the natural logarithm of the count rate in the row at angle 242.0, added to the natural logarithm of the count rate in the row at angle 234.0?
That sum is 0.60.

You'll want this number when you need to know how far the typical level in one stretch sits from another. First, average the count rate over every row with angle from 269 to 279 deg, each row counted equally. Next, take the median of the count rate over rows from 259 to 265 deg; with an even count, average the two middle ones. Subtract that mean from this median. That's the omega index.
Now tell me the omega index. -0.10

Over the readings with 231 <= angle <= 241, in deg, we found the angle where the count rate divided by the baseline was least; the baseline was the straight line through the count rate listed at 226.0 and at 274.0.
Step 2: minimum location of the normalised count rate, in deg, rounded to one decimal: 240.0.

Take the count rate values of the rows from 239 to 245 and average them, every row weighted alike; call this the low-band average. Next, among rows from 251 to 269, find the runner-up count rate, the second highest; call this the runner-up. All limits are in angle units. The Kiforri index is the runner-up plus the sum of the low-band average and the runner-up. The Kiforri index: 4.25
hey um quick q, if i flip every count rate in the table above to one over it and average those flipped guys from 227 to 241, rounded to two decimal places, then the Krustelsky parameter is 0.71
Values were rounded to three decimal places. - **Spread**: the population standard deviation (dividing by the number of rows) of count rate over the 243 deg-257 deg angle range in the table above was 0.047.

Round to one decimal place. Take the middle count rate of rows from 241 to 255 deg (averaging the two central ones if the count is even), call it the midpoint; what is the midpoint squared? 1.7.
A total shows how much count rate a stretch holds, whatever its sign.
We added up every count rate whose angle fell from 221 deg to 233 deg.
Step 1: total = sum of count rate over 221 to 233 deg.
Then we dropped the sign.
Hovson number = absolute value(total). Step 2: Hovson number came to 9.6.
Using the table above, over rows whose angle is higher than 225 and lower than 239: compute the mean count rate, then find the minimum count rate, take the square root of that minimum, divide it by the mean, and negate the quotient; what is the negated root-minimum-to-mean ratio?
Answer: -0.80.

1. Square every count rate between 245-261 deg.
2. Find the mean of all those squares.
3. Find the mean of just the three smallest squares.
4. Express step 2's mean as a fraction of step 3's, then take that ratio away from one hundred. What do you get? 98.9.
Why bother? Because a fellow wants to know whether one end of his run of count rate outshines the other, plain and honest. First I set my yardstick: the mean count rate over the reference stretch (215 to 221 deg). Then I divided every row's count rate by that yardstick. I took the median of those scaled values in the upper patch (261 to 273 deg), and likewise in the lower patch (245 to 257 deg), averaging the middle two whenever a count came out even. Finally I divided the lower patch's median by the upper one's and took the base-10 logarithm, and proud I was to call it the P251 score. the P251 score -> -0.04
